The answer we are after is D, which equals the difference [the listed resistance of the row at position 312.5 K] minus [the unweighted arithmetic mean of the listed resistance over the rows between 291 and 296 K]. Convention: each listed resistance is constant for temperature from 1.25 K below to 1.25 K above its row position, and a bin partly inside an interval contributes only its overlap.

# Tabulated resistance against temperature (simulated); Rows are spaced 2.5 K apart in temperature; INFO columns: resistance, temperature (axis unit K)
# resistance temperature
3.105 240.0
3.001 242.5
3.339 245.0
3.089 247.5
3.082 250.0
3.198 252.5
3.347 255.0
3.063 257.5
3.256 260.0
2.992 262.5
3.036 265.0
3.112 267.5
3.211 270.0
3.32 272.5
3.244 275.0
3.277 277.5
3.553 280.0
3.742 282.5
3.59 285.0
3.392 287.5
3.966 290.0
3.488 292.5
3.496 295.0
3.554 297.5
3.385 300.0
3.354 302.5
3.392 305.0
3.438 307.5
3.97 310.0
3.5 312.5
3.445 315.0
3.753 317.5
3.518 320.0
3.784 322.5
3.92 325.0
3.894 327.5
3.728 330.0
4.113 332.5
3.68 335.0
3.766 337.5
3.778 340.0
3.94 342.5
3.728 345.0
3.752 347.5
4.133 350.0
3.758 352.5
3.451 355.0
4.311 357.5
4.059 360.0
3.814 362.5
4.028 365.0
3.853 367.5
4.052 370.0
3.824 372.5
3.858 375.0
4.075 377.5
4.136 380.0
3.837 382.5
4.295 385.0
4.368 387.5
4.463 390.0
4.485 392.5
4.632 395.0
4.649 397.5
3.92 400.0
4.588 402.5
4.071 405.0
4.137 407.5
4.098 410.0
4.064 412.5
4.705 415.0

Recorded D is 0.0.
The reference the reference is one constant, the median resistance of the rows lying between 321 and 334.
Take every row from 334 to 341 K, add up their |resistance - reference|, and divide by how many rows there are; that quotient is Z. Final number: 0.15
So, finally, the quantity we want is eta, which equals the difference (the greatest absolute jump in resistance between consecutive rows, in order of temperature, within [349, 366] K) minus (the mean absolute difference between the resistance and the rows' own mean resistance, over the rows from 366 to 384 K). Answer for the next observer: 0.74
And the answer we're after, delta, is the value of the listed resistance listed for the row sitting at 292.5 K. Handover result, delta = 3.488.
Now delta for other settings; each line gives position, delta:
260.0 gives 3.256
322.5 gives 3.784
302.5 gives 3.354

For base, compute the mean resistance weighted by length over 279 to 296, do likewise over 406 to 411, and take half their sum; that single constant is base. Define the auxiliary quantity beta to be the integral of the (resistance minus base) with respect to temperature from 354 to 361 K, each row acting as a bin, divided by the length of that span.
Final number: 0.1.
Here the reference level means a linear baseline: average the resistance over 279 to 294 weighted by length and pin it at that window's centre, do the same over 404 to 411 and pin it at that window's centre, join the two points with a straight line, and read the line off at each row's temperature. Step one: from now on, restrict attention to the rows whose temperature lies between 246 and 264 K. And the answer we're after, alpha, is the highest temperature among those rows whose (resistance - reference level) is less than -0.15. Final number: 262.5 K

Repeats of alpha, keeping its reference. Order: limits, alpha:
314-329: 320.0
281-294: 292.5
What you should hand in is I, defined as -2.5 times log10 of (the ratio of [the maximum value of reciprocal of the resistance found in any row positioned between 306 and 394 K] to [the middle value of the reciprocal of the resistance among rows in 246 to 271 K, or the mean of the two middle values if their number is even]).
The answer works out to 0.11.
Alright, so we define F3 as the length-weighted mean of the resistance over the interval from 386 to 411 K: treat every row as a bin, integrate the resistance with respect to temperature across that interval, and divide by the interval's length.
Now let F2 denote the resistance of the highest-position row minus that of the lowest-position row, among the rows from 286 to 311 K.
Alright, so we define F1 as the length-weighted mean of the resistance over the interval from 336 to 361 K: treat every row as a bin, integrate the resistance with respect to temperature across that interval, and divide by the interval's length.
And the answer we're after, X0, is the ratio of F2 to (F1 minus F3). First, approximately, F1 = 3.9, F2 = 0.58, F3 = 4.3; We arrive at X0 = -1.2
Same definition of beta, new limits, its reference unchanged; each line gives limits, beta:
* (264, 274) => -0.7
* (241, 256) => -0.7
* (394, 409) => 0.5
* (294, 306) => -0.4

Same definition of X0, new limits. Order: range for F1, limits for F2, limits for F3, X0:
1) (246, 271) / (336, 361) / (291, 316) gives -0.8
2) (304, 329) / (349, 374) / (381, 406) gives 0.5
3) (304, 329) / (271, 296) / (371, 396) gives -0.3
